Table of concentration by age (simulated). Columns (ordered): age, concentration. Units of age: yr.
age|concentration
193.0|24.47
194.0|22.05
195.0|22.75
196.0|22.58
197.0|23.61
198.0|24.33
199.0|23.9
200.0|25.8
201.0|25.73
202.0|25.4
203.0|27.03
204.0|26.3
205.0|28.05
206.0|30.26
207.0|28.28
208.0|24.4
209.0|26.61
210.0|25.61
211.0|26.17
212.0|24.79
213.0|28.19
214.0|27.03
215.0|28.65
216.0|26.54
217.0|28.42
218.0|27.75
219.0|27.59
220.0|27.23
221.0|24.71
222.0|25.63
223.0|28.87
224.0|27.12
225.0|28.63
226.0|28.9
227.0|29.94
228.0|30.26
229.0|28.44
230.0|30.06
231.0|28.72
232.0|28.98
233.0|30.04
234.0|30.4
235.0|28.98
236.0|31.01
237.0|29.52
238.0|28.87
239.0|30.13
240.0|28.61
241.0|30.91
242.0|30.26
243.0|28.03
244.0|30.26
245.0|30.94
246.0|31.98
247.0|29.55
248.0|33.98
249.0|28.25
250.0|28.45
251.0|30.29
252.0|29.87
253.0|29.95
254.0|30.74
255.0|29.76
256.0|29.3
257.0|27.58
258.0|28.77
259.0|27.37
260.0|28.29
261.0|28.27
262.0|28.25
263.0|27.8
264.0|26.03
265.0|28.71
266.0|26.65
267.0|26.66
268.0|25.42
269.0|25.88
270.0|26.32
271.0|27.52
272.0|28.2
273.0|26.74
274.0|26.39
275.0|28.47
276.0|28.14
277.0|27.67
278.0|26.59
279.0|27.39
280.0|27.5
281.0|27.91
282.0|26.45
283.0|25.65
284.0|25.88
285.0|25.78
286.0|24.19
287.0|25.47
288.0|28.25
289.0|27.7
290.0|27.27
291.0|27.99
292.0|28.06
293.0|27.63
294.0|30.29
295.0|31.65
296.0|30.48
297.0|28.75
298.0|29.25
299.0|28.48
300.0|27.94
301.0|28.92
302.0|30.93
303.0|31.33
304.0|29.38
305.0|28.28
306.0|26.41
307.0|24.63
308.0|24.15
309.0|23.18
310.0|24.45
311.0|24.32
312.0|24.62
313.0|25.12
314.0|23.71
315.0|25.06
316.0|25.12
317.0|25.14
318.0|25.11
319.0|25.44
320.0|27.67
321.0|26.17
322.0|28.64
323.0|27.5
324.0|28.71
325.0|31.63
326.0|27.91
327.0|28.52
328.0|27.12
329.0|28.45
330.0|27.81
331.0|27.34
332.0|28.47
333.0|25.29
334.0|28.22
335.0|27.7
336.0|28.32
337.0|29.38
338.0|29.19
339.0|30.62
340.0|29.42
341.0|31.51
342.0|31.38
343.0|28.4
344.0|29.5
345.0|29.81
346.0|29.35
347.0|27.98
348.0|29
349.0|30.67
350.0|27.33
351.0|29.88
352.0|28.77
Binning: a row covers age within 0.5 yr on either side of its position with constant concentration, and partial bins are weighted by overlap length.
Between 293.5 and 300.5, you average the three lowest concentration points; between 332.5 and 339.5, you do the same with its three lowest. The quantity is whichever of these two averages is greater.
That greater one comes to 28.4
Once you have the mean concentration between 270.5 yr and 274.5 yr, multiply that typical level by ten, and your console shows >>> 272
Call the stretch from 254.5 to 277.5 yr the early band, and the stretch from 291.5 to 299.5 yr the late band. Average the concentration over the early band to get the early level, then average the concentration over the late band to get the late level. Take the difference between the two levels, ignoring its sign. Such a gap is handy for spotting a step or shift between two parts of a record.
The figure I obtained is 1.8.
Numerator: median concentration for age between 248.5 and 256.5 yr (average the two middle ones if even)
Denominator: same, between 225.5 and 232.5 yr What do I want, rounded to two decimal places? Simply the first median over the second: 1.03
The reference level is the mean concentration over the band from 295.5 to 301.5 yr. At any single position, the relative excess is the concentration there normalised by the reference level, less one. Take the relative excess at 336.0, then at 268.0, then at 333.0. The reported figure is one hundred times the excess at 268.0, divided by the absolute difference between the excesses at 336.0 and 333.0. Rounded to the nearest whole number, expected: -117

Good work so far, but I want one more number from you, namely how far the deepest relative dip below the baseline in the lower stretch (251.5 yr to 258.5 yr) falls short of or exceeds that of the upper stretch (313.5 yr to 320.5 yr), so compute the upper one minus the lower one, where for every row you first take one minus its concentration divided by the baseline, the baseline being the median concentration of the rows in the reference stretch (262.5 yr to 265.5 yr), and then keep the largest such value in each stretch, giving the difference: 0.14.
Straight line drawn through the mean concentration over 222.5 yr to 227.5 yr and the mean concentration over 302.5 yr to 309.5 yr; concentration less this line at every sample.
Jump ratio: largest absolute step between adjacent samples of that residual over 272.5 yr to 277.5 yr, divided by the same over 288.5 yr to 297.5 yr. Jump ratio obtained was 0.8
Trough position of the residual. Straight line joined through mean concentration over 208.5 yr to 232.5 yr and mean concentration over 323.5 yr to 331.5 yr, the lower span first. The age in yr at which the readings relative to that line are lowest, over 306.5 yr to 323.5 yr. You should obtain 309.0 yr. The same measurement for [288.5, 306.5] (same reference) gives 306.0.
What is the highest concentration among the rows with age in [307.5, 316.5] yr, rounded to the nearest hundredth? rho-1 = 25.12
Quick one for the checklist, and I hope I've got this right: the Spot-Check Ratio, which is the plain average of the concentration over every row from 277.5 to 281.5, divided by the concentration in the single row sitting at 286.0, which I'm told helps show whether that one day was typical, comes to 1.13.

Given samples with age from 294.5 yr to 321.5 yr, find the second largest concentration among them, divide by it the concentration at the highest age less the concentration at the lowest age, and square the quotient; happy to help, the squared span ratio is 0.031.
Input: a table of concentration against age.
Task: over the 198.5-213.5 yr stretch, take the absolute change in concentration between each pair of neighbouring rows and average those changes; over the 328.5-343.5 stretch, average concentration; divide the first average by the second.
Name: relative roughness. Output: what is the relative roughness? 0.057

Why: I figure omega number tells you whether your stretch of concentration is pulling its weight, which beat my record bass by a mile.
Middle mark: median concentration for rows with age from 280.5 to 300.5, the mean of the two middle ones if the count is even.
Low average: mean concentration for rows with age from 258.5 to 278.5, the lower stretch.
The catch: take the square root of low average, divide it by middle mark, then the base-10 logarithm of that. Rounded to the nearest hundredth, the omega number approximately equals -0.73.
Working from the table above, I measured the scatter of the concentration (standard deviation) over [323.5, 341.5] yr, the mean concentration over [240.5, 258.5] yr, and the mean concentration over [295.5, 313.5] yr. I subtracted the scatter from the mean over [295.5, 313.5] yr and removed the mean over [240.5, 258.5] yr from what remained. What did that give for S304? -4.2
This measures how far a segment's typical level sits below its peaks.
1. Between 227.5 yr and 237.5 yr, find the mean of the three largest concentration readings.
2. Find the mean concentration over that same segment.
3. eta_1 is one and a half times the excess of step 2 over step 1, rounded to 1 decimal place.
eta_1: -1.4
